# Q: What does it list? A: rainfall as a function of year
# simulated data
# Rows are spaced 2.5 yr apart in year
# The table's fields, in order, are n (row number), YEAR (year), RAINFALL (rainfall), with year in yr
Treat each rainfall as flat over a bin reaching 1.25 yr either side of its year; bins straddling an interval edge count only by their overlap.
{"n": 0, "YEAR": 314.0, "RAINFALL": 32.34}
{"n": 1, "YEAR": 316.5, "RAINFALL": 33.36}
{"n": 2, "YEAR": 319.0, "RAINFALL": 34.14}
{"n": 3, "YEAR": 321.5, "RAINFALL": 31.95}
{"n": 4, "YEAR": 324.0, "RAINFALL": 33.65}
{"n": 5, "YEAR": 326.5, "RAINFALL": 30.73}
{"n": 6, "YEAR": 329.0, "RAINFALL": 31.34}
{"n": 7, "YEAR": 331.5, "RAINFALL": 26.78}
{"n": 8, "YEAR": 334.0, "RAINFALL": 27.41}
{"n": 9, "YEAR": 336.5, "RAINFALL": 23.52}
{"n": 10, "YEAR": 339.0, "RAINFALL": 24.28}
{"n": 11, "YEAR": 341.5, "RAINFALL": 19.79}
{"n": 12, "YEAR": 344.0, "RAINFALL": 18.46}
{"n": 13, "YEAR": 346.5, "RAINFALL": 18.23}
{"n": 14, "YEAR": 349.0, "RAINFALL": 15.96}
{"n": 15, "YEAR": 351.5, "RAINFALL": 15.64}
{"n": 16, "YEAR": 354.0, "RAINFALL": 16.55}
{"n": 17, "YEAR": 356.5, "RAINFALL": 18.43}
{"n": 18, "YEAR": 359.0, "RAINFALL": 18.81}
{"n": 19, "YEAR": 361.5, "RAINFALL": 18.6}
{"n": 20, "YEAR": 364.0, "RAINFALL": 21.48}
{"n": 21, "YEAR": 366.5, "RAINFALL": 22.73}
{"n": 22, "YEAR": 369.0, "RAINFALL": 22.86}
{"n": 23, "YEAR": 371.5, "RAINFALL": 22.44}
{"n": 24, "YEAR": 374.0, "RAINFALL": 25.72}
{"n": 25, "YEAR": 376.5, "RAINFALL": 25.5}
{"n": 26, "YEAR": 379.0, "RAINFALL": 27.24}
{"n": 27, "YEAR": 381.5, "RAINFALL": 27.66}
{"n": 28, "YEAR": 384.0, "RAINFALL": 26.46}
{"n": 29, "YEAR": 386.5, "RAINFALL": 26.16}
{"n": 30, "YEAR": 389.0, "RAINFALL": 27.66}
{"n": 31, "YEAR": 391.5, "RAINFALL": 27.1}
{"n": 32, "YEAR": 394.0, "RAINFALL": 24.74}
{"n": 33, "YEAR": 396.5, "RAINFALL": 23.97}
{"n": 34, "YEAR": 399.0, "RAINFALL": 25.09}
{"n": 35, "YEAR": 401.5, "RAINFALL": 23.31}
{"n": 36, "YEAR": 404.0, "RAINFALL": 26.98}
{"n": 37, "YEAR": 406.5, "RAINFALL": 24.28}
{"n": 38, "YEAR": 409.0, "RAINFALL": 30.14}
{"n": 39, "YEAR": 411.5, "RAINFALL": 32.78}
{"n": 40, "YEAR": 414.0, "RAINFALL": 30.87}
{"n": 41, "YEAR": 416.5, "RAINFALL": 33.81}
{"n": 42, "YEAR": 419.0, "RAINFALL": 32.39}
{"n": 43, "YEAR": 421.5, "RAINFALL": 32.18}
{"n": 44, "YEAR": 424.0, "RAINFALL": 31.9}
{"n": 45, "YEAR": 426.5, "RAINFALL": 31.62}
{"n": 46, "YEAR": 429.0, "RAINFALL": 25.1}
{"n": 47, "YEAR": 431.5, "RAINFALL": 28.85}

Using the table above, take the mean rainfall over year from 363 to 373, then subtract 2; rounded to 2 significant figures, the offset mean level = 20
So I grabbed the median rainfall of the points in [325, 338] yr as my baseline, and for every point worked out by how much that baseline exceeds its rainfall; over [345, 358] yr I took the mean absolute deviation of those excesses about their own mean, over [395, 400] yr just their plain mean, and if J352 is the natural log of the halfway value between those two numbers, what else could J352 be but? 0.69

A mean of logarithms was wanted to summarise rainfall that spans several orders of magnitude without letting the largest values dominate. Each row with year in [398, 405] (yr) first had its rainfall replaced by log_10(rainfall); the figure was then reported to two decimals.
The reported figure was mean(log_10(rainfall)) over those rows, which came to 1.40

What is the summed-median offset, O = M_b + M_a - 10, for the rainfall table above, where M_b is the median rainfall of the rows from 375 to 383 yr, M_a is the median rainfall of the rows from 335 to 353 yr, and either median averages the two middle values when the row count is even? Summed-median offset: 36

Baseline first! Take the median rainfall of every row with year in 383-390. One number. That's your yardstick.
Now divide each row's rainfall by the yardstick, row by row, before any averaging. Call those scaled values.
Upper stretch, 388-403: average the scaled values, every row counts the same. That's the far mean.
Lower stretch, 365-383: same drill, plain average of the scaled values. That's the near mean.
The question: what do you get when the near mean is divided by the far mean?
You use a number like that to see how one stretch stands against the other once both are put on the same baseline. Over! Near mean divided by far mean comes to 0.98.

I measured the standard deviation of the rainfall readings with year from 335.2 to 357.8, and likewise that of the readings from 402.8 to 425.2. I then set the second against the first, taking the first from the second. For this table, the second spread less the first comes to 0.0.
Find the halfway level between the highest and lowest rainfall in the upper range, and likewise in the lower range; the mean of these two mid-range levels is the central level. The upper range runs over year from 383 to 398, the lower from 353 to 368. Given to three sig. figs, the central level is 22.7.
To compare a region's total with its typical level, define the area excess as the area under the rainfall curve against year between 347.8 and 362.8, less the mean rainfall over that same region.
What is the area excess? 243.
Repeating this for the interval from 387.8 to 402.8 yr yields 354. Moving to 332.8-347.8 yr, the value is 307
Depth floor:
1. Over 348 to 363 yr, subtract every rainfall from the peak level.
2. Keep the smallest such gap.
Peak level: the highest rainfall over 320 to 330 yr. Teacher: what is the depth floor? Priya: 14.8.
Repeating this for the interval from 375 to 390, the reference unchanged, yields 6.0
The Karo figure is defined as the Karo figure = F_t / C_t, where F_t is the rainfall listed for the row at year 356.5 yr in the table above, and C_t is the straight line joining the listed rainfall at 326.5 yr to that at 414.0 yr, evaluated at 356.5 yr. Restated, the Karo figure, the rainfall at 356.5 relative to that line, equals 0.60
